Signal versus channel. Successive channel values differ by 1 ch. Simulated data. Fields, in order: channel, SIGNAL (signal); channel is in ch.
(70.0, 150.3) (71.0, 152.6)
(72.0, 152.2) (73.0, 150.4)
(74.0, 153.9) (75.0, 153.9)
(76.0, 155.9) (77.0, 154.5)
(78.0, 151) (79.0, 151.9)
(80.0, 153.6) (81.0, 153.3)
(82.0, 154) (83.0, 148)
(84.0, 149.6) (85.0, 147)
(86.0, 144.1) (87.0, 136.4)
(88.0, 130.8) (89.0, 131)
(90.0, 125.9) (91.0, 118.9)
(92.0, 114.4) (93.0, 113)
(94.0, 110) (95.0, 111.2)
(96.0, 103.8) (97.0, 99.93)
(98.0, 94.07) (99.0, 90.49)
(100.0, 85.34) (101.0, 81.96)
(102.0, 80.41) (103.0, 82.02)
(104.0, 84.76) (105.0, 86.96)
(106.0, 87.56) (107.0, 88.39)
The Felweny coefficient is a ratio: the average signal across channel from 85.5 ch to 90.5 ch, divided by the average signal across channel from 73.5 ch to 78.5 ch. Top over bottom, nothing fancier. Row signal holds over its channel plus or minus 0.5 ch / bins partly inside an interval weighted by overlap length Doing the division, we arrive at 0.87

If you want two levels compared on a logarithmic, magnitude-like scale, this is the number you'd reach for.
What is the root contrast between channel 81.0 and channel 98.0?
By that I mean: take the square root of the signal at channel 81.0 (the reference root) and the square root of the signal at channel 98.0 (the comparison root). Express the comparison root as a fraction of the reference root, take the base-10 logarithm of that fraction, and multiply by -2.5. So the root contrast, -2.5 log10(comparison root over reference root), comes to 0.27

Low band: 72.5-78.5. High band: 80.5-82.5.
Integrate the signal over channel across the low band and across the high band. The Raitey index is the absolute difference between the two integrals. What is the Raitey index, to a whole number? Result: 612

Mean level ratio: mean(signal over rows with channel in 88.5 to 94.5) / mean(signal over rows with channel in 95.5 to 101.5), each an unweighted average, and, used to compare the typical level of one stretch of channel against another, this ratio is 1.28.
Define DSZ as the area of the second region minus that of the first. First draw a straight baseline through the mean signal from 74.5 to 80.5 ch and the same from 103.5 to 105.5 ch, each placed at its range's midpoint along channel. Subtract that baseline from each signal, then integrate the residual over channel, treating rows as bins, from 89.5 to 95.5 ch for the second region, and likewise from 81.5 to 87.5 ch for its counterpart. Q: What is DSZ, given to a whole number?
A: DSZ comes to -66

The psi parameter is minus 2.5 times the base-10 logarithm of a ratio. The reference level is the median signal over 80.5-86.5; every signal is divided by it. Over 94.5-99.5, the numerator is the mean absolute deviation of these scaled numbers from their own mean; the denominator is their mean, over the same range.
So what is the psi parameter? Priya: 3.0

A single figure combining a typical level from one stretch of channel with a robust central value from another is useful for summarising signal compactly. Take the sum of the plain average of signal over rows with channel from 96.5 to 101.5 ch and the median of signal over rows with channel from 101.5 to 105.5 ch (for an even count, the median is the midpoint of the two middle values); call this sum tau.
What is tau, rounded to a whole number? 174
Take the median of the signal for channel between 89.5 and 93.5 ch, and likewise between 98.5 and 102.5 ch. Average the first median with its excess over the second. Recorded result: 75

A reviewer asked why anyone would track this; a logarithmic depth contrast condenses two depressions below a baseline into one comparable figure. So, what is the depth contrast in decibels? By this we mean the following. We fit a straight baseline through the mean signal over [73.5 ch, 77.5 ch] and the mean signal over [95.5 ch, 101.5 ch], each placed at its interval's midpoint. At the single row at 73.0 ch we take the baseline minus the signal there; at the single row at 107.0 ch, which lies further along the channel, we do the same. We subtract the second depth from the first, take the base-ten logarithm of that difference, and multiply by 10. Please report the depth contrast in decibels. 15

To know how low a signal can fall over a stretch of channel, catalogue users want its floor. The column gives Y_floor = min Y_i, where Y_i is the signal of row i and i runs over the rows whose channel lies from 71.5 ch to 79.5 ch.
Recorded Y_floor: 150.4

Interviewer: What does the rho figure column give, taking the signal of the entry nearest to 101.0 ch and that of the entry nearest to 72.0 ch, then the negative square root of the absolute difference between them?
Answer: -8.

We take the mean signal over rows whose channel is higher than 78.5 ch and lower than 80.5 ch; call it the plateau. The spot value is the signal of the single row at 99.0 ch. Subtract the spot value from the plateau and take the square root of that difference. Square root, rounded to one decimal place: 7.9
